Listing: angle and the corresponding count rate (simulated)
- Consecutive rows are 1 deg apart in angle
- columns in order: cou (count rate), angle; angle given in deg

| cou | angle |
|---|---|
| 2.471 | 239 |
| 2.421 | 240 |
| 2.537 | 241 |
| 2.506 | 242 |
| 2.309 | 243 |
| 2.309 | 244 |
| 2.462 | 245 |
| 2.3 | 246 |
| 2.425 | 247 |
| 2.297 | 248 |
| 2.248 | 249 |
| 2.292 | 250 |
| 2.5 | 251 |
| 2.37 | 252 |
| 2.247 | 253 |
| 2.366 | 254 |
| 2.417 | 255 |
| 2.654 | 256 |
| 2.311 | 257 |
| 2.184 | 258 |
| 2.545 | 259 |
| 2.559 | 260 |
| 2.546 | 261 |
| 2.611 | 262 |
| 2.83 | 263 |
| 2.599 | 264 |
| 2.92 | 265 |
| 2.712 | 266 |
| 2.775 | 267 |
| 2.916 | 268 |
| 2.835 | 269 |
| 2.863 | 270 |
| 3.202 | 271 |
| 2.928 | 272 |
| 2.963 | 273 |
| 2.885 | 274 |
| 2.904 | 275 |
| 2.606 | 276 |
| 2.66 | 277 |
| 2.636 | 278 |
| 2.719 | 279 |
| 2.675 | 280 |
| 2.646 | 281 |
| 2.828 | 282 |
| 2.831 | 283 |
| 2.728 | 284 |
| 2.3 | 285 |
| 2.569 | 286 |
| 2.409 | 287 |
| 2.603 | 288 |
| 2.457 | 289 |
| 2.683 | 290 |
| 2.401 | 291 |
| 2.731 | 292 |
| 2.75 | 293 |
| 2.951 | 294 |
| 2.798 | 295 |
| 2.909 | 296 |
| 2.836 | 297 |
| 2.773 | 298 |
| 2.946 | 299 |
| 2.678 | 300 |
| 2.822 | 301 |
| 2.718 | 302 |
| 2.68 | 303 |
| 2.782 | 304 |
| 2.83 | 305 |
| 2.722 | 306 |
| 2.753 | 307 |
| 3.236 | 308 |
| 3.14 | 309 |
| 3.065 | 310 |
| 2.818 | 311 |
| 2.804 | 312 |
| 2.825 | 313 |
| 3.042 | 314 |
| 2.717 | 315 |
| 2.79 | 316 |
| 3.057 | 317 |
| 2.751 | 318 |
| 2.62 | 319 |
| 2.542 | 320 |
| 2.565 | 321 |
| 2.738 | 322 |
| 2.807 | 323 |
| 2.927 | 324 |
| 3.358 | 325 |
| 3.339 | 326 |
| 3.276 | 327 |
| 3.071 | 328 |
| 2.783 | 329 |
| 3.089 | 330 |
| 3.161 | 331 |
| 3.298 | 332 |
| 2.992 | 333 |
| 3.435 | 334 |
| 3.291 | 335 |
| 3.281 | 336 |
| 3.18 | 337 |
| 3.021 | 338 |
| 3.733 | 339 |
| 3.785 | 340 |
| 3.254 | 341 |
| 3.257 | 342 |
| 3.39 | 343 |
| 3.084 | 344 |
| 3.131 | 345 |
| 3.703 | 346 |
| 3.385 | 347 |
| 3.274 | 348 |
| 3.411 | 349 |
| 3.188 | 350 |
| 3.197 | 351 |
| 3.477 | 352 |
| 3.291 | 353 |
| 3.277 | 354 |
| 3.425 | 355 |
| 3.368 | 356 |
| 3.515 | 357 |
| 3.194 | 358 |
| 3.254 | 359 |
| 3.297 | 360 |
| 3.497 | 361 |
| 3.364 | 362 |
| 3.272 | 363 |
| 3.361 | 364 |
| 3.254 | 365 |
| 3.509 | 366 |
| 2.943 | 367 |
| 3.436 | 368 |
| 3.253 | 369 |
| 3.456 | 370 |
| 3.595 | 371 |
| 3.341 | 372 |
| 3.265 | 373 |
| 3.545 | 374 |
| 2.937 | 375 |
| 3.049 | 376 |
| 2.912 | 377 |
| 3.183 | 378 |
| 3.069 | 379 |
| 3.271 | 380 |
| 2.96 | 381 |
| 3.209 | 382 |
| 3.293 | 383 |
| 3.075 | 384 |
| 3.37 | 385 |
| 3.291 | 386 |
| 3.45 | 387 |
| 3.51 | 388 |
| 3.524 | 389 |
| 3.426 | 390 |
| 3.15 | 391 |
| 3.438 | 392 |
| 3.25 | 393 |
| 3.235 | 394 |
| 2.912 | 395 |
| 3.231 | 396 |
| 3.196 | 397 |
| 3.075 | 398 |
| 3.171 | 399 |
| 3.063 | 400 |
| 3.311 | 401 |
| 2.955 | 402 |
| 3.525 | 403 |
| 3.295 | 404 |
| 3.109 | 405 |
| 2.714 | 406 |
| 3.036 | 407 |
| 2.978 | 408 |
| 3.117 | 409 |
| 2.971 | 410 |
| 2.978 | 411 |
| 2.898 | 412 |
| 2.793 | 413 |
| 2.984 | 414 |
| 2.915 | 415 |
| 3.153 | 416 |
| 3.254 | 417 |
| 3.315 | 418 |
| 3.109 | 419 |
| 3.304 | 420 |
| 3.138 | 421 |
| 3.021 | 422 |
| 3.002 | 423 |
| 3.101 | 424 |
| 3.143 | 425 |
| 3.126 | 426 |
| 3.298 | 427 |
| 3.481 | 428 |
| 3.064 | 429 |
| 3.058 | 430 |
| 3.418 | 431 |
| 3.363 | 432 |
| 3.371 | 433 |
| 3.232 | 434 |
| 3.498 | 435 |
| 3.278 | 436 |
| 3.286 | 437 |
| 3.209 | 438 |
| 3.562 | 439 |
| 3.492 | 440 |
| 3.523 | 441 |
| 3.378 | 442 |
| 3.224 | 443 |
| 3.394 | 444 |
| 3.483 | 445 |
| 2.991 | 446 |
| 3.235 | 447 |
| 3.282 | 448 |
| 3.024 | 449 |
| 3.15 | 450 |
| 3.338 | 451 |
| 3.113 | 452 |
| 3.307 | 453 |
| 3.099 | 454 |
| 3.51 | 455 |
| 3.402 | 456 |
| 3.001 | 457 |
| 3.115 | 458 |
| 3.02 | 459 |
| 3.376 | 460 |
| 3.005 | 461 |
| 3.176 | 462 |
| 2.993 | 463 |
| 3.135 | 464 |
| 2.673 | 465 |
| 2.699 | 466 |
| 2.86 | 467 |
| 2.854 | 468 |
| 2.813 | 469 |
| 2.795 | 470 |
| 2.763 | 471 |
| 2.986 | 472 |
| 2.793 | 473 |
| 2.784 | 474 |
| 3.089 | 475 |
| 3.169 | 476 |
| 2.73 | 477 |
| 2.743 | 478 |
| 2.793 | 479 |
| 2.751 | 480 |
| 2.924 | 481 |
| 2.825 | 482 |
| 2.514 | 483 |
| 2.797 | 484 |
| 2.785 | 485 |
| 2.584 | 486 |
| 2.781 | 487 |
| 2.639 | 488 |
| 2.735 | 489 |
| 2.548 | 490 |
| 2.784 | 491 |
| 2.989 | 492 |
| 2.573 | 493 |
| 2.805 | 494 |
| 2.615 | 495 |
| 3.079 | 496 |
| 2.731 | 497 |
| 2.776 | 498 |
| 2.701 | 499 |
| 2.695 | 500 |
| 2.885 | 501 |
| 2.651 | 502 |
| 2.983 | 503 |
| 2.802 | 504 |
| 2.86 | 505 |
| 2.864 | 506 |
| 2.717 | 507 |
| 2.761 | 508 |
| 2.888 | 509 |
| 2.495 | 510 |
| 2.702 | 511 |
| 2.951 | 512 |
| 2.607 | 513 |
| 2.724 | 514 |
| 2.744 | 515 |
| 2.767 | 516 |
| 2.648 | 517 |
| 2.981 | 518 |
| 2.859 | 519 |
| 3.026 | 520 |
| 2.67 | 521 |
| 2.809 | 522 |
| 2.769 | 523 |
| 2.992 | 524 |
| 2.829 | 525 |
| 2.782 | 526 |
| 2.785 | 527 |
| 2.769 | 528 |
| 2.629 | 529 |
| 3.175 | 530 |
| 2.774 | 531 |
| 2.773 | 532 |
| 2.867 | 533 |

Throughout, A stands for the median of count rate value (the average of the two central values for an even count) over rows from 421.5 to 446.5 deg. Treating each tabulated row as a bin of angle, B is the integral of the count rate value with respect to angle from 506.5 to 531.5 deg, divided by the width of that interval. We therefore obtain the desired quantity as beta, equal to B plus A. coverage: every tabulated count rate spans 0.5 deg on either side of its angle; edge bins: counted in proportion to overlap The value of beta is 6.08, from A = 3.29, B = 2.8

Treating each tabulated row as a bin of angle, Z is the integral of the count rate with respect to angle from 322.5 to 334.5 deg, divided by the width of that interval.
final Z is 3.128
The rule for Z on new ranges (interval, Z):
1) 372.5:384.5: 3.147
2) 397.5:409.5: 3.112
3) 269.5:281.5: 2.807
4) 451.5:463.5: 3.176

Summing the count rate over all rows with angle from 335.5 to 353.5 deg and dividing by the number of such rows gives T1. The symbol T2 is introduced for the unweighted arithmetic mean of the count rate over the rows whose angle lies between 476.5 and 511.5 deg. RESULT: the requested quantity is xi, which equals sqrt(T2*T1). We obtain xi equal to 3.0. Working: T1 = 3.34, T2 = 2.76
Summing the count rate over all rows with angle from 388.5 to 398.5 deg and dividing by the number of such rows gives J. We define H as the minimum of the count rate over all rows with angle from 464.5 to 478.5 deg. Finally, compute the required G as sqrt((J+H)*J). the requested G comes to 4.4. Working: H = 2.673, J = 3.2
